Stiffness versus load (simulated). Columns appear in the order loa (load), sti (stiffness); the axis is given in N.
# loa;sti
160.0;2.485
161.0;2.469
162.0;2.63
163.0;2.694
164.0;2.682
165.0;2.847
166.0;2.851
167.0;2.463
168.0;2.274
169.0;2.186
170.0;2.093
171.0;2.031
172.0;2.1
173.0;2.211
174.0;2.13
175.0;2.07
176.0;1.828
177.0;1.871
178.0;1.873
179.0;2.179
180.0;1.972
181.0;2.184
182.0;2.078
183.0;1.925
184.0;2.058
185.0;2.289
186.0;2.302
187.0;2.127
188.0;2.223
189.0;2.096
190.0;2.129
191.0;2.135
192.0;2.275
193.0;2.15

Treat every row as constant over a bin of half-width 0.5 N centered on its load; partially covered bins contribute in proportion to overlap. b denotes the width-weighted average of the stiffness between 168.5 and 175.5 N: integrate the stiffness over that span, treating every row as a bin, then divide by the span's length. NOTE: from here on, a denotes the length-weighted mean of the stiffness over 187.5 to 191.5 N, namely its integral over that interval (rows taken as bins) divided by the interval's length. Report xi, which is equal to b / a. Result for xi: 0.99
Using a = 2.15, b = 2.12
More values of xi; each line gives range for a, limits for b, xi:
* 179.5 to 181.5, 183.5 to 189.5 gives 1.05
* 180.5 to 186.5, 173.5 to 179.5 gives 0.93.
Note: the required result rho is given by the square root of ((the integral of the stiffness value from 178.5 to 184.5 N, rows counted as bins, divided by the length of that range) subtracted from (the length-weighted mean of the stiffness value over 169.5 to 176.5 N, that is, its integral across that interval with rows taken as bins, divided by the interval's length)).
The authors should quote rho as 0.0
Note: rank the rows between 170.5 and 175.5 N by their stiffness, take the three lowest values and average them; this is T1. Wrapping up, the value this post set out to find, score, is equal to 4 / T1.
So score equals 1.94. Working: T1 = 2.07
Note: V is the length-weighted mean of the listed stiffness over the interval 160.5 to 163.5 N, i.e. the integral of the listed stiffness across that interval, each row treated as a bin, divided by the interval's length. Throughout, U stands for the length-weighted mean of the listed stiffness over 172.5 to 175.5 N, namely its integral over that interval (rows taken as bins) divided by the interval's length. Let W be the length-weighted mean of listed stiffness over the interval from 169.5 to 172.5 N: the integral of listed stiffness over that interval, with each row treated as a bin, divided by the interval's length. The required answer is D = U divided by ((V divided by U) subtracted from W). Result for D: 2.5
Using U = 2.14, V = 2.6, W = 2.07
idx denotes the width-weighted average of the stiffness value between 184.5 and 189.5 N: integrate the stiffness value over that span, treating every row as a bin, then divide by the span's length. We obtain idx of 2.21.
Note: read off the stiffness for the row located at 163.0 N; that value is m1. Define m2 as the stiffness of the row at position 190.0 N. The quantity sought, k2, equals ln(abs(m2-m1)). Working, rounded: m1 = 2.694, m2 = 2.129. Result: -0.6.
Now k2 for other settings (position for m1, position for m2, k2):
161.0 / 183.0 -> -0.6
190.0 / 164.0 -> -0.6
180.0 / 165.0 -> -0.1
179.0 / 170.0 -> -2.5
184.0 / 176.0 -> -1.5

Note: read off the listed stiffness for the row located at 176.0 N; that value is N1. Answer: 1.828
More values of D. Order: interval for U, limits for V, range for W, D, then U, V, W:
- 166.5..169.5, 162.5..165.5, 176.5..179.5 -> 2.9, 2.31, 2.7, 1.97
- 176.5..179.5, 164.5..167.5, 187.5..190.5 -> 2.6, 1.97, 2.7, 2.15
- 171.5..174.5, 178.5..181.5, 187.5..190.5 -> 1.8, 2.15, 2.1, 2.15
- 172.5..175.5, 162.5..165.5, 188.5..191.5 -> 2.6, 2.14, 2.7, 2.12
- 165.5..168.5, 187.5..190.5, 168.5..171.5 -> 2.0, 2.53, 2.1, 2.10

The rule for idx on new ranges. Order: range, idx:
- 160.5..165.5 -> 2.66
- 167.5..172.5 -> 2.14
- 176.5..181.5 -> 2.02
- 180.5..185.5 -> 2.11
